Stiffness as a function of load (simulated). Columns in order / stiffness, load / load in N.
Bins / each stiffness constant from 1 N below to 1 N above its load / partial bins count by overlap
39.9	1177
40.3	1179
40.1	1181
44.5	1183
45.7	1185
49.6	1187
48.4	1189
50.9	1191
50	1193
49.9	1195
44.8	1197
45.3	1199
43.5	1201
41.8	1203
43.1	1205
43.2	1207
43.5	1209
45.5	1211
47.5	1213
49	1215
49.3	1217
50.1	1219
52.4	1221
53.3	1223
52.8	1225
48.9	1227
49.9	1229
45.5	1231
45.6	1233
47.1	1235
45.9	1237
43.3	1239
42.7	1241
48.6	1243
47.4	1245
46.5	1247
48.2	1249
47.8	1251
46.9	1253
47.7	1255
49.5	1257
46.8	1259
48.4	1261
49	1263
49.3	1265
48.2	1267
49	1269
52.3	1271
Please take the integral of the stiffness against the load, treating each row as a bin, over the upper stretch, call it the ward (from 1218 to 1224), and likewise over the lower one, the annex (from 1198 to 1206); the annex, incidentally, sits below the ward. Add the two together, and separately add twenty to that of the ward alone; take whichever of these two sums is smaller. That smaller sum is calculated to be 332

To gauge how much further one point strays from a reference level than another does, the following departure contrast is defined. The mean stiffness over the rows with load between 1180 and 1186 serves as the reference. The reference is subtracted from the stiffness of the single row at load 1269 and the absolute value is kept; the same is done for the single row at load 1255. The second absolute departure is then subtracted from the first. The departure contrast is 1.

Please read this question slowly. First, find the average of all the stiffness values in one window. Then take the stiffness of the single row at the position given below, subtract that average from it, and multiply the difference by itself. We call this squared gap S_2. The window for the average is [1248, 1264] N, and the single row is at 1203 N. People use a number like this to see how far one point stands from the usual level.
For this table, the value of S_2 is 39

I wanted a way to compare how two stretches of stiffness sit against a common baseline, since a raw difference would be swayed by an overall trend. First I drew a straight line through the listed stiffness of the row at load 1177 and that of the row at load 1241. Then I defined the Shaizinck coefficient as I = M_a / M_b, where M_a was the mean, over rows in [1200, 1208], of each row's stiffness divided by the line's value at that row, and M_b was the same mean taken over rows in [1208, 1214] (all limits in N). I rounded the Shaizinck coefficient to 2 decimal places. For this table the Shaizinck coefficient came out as 0.95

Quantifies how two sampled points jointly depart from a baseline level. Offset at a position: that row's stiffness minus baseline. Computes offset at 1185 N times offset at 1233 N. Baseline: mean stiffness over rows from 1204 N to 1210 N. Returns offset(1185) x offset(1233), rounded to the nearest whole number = 6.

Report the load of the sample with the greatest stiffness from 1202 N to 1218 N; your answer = 1217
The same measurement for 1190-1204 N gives 1191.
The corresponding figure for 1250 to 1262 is 1257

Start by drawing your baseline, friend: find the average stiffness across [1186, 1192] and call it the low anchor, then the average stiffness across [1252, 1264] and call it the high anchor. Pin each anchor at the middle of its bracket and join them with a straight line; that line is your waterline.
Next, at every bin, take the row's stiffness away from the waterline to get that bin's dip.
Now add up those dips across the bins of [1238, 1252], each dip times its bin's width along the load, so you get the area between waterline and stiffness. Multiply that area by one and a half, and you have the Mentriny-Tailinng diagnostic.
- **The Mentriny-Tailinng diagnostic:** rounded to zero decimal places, 42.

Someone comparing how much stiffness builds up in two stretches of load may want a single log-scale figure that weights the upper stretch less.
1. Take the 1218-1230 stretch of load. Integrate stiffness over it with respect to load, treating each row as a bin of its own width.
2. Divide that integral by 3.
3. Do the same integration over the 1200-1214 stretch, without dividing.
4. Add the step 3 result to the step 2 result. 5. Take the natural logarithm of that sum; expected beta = 6.71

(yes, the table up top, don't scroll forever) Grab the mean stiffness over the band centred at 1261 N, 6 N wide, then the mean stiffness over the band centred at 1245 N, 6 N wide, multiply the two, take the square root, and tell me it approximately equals 47.8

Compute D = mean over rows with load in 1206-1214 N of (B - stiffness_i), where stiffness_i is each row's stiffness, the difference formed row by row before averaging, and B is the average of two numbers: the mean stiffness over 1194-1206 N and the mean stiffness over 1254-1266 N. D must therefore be 1.7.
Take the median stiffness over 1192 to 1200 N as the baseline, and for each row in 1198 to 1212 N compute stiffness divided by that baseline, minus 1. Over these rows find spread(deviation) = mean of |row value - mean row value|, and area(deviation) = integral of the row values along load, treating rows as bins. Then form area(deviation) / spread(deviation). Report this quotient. -56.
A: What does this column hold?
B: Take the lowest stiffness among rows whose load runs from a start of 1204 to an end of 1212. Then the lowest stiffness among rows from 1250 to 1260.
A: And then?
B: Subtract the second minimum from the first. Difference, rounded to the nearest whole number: -4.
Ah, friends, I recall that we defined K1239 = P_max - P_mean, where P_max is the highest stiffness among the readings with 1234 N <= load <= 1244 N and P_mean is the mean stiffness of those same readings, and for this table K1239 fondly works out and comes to 3.1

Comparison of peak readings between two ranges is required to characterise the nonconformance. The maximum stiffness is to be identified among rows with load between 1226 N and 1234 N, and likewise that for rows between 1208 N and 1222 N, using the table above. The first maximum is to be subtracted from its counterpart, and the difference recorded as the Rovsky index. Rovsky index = 2.5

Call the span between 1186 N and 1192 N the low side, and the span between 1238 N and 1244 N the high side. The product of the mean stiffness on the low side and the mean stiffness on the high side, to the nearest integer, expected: 2227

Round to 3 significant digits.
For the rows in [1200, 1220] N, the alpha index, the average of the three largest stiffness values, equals 49.5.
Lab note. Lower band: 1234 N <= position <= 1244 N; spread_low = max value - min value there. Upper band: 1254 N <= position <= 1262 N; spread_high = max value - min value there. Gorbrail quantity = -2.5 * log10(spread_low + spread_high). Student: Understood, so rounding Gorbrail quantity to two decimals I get -2.34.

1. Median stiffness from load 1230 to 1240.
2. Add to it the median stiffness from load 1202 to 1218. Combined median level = 90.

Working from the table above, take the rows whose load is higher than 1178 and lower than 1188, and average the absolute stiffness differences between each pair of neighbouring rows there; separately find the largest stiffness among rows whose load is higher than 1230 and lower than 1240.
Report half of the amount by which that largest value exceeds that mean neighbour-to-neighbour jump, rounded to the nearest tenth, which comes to 22.3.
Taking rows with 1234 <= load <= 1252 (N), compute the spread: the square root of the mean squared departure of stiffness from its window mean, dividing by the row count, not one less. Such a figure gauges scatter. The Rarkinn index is 1.97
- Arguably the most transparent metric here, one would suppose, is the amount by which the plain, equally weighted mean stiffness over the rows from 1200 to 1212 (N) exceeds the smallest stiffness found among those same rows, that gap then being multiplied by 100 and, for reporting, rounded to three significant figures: 163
